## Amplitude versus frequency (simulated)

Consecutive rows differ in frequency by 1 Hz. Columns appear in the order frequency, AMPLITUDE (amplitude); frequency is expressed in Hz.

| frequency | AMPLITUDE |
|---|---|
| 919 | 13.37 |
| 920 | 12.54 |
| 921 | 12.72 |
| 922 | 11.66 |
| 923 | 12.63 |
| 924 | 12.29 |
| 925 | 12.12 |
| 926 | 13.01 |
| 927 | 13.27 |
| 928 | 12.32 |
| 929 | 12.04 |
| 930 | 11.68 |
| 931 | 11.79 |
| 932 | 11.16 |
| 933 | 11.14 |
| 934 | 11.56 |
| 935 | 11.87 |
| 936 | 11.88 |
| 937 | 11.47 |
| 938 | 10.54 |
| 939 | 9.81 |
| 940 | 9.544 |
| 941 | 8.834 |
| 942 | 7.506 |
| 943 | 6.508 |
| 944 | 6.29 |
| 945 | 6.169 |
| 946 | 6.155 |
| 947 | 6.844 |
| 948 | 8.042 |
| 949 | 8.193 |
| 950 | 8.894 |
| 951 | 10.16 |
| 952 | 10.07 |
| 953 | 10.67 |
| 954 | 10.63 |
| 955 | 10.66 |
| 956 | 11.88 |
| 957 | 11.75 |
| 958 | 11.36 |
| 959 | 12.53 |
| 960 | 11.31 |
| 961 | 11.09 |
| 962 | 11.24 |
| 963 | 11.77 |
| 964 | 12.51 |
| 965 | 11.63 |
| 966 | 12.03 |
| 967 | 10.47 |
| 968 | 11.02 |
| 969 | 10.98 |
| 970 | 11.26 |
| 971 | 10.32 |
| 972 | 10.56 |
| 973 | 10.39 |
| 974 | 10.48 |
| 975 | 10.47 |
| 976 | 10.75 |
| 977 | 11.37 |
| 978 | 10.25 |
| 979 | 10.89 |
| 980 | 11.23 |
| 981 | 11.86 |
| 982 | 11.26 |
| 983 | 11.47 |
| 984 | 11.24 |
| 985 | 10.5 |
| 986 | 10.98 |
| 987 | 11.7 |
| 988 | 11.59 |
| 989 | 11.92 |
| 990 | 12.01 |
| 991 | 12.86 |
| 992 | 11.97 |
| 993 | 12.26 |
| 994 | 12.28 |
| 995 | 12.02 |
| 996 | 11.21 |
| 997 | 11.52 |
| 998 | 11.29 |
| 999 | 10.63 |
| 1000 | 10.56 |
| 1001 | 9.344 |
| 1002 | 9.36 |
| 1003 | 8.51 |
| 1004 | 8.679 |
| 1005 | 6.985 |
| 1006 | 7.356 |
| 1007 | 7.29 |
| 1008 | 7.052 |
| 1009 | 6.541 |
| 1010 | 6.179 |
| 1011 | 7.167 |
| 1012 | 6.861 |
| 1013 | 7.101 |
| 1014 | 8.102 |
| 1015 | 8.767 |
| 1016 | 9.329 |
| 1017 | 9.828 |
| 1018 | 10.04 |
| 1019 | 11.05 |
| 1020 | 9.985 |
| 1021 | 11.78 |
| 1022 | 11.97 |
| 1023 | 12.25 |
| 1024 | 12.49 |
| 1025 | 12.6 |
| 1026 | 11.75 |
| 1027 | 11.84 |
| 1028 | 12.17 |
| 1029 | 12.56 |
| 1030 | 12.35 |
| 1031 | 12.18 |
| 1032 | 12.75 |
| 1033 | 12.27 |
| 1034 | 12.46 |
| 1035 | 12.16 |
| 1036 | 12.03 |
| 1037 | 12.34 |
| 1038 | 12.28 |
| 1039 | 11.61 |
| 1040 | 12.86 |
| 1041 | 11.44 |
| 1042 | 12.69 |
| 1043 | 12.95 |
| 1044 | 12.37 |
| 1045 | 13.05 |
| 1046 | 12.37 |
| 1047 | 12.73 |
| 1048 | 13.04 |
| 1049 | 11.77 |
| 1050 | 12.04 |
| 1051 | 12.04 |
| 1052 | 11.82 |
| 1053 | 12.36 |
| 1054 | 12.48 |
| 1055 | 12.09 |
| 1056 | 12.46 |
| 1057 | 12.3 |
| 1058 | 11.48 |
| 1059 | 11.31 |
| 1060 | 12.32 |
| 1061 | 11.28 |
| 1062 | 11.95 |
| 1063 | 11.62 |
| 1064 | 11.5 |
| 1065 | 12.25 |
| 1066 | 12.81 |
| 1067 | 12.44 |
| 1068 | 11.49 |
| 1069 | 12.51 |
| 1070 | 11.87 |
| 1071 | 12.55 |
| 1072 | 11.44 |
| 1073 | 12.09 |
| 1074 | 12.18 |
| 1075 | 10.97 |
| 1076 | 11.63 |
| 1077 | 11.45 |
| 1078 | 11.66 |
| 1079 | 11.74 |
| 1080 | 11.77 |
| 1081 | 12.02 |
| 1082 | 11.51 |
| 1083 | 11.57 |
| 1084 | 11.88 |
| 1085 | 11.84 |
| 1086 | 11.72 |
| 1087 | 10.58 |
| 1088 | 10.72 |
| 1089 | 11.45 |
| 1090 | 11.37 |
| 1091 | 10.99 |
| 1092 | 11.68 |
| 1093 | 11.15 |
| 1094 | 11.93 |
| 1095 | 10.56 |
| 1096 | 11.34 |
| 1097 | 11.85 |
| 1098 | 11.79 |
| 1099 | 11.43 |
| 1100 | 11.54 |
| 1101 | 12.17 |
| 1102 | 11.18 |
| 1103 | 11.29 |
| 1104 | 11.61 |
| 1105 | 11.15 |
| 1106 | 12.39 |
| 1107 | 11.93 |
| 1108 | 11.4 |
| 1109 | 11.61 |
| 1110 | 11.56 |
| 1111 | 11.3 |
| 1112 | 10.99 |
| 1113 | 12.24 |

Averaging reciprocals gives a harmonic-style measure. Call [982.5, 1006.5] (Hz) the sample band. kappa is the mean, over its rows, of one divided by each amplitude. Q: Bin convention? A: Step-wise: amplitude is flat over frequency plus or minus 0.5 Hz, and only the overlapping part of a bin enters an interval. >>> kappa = 0.0953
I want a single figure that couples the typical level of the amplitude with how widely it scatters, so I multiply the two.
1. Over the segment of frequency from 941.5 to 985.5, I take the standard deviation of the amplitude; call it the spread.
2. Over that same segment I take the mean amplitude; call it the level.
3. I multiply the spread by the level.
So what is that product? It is 18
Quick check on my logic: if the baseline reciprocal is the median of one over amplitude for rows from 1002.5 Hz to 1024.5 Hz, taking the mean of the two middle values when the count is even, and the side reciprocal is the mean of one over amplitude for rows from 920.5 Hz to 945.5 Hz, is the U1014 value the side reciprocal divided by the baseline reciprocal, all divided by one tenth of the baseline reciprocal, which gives 72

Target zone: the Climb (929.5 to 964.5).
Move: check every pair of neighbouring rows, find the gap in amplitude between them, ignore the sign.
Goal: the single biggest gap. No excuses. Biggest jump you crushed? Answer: 1.33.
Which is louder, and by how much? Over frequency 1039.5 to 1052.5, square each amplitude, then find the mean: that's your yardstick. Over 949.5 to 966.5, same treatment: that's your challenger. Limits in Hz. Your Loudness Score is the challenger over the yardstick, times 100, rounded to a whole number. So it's 82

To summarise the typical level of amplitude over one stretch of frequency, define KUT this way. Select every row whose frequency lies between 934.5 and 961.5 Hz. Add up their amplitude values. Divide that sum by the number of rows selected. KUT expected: 9.7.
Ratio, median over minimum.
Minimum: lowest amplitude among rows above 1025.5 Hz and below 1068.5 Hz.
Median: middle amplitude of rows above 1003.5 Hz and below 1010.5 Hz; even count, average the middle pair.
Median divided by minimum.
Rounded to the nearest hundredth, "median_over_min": 0.63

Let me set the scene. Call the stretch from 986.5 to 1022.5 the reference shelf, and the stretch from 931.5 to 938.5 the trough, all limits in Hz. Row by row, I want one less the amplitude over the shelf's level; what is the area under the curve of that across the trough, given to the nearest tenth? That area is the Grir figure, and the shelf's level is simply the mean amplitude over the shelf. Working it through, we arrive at -1.1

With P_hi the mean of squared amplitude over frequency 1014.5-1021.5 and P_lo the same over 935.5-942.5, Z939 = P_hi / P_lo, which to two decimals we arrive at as 1.02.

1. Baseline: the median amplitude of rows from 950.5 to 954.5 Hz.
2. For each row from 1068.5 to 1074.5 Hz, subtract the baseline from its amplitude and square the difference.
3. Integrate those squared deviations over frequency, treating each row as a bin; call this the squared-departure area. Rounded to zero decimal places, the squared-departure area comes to 18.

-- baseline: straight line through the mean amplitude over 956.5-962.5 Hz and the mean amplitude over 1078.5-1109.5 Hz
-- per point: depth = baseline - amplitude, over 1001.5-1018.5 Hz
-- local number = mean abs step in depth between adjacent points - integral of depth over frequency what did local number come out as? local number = -60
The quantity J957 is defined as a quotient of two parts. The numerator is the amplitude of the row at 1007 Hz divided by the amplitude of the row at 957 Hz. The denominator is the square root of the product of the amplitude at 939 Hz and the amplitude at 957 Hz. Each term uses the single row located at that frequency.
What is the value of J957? 0.058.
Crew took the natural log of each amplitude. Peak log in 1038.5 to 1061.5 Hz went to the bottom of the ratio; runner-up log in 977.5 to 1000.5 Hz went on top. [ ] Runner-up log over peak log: 0.98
